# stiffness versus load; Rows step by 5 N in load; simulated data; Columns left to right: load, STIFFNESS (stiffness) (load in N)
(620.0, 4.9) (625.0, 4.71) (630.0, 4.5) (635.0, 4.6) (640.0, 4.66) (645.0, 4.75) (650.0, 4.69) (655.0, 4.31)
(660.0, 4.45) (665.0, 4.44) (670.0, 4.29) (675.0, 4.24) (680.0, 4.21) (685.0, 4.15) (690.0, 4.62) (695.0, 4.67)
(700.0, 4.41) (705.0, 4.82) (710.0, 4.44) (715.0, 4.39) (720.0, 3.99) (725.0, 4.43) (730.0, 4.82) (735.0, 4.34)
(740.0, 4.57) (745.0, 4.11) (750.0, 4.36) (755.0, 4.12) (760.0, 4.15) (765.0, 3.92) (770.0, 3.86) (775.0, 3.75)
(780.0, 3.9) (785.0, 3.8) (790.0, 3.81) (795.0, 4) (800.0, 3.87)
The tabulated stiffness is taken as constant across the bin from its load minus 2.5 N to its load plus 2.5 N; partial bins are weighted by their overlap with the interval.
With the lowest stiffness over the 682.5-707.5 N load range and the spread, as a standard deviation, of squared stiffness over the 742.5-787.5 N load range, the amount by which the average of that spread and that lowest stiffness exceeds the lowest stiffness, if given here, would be -1.3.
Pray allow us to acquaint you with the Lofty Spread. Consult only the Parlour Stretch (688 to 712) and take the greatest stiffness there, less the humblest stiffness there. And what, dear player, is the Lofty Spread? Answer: 0.41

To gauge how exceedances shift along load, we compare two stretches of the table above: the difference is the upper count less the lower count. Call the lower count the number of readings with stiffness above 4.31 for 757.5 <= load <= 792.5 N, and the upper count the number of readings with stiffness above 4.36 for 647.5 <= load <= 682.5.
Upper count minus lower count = 3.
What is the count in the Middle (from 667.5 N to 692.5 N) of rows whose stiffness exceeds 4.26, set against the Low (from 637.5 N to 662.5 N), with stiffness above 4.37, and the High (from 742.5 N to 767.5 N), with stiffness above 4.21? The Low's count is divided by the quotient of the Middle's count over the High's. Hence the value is 2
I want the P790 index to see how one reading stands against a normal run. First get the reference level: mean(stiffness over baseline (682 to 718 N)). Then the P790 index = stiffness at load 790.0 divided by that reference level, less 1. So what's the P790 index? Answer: -0.15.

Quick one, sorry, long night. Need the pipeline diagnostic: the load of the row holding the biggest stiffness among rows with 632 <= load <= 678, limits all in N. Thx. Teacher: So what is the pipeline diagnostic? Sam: 645.0 N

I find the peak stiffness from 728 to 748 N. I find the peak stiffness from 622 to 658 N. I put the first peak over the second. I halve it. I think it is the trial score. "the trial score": 0.507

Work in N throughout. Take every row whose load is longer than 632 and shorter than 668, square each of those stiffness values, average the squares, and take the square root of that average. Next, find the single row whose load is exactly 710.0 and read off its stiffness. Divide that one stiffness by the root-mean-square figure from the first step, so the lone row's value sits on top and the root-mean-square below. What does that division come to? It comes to 0.974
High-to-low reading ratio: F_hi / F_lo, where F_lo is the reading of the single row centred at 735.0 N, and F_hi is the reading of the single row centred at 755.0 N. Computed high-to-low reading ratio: 0.95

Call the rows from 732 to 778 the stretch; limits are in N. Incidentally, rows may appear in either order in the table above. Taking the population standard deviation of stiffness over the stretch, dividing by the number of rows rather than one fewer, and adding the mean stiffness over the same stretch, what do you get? 4.38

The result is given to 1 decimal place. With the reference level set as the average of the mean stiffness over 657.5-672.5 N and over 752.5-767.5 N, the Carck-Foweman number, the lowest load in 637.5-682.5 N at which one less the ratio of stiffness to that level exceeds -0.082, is 655.0 N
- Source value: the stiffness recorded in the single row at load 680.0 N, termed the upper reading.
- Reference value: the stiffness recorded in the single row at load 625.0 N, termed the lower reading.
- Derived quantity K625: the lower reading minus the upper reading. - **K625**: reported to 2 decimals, 0.50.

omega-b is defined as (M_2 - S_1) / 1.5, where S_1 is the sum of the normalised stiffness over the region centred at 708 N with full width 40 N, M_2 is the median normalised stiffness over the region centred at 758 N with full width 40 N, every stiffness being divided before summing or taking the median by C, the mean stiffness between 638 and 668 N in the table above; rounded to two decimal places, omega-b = -4.64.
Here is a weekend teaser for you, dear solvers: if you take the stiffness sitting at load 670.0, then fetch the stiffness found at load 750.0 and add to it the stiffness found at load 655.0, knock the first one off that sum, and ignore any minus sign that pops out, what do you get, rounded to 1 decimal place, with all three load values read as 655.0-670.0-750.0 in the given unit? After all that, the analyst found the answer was 4.4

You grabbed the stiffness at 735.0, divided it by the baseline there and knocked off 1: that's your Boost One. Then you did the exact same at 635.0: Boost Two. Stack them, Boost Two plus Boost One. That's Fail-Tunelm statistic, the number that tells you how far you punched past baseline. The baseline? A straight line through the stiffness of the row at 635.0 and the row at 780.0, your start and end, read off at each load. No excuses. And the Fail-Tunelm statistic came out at 0.054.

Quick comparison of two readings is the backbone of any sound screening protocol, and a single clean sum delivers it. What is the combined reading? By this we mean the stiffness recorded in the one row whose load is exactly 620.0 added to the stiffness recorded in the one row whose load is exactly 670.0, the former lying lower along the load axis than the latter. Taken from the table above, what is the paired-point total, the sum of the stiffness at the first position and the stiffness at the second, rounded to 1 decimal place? 9.2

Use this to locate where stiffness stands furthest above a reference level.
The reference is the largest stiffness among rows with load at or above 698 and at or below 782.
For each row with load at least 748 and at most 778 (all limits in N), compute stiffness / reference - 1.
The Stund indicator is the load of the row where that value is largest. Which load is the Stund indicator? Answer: 750.0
